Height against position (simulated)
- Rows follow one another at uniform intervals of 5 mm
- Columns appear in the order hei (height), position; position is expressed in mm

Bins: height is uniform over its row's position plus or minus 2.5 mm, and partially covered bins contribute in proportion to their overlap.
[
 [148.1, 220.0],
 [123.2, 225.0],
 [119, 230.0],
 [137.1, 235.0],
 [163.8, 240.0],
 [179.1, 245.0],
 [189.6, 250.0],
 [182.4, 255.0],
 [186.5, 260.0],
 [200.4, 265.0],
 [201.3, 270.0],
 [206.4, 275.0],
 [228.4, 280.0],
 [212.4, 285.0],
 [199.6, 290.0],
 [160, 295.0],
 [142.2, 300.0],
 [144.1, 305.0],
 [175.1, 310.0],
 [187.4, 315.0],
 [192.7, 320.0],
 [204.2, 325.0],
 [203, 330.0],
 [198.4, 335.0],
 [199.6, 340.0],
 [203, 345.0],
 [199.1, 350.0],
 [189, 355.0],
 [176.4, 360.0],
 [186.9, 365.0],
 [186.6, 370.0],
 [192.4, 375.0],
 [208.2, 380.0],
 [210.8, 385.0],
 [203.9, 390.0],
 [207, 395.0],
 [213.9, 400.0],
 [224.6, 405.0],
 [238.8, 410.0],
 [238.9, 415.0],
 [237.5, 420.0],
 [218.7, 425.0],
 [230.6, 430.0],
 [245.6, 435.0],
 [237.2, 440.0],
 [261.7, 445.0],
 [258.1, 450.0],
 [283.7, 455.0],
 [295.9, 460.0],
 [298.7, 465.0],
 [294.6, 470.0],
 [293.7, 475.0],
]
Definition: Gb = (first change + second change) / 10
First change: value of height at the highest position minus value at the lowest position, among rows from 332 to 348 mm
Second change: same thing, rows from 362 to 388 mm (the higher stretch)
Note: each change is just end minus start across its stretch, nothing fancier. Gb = 3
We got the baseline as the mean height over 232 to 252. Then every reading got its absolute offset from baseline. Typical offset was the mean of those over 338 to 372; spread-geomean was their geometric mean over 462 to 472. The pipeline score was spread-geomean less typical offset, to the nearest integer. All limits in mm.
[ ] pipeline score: 105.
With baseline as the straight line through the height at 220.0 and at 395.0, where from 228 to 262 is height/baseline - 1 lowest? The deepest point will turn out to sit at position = 230.0 mm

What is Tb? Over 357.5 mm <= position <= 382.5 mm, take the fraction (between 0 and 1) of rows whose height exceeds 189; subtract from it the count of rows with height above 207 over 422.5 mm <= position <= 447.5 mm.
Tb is -4.6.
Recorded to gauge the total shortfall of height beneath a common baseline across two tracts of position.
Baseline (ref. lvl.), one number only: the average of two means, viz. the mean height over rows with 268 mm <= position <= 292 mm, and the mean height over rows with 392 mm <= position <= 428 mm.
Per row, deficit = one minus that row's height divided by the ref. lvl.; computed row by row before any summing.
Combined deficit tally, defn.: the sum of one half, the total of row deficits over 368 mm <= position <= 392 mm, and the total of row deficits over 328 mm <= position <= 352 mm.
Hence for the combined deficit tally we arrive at 1.29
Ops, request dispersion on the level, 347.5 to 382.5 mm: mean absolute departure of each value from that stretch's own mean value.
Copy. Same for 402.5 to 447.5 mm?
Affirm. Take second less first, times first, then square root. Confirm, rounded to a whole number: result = 3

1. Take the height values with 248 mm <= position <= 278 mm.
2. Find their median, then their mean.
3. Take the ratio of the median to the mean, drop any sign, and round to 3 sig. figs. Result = 1.00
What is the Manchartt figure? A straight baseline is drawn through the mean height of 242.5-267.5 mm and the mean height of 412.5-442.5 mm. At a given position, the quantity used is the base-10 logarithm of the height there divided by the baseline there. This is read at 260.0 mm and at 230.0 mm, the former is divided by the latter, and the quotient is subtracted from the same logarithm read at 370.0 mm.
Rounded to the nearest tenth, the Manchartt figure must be -0.1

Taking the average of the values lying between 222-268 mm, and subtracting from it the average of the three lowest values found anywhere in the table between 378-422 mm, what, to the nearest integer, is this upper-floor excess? -42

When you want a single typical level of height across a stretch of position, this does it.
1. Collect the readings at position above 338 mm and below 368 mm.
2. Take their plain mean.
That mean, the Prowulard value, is 192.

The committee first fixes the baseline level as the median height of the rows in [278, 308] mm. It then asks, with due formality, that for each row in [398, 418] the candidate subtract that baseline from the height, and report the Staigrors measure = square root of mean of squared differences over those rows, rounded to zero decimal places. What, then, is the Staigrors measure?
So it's 50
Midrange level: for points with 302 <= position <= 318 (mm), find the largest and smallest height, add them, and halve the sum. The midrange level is 166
